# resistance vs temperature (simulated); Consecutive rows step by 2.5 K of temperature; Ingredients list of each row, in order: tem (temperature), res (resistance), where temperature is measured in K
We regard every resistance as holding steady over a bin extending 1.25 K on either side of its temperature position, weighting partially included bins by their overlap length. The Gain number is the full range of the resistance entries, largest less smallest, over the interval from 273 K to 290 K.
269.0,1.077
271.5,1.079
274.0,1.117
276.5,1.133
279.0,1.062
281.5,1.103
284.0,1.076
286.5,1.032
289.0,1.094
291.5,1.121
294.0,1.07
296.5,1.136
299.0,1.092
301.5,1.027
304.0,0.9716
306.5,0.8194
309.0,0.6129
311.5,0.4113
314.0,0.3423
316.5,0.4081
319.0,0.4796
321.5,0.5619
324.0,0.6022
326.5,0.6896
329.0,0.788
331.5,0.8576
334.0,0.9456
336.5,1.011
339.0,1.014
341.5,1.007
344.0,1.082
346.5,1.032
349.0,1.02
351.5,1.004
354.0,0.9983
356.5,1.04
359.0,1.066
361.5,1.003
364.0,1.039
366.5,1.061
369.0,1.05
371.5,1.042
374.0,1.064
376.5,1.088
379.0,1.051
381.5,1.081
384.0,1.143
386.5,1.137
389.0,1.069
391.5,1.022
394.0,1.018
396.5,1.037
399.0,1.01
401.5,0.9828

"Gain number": 0.10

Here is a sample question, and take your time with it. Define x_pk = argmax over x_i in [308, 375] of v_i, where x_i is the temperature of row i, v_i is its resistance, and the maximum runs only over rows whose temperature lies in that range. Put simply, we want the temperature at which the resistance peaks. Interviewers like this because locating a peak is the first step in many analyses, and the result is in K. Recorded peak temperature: 344.0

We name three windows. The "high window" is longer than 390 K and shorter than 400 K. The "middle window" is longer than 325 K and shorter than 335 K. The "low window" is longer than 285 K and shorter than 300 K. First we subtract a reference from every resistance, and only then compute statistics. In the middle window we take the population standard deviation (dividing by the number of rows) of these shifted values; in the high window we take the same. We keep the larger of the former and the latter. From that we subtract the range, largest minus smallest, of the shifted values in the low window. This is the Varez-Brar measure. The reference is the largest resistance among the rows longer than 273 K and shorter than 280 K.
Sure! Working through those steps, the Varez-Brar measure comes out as -0.010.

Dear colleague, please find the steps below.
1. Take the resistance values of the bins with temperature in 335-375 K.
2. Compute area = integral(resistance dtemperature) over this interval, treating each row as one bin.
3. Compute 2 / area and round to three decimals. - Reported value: 0.048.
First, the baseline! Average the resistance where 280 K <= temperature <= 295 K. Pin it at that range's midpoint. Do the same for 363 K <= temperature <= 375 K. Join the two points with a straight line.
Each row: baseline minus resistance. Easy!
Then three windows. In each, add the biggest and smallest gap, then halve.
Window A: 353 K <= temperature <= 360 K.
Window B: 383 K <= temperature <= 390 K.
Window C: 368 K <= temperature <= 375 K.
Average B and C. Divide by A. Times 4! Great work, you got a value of -5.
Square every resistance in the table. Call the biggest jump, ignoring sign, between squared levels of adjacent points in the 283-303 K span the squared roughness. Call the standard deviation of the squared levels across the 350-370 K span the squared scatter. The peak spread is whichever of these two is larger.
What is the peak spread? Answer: 0.15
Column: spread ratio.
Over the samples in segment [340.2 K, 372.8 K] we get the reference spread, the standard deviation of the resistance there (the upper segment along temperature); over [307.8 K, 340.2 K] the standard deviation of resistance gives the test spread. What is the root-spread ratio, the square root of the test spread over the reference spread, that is 3.0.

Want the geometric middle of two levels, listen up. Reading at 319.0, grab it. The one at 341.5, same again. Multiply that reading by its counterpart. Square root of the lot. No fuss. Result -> 0.69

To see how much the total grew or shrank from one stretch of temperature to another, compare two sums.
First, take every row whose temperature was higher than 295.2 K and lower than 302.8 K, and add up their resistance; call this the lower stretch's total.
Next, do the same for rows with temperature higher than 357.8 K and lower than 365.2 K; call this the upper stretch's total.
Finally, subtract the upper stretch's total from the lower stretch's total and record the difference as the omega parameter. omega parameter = 0.15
